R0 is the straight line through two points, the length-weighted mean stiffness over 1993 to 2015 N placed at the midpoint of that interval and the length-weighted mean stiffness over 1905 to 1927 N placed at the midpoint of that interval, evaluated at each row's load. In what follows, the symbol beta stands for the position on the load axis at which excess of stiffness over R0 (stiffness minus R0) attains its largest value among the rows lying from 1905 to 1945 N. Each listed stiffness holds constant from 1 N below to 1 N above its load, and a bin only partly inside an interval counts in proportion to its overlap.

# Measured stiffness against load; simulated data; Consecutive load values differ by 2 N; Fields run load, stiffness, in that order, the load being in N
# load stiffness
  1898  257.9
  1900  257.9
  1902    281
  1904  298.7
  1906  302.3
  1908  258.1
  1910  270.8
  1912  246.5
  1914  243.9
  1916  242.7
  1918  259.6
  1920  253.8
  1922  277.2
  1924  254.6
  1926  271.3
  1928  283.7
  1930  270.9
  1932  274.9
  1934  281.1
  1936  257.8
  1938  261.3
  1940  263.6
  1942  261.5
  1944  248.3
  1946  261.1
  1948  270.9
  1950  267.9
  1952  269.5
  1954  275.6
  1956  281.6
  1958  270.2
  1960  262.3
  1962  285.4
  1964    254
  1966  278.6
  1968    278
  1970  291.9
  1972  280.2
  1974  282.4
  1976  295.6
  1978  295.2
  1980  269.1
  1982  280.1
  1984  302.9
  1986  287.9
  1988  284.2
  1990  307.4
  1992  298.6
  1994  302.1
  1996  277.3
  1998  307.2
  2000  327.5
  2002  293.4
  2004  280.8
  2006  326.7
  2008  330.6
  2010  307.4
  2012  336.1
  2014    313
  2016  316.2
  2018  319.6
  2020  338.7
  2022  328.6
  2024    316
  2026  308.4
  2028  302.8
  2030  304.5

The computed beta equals 1906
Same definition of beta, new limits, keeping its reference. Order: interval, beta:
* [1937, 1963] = 1962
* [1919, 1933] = 1928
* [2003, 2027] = 2012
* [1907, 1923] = 1910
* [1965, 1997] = 1990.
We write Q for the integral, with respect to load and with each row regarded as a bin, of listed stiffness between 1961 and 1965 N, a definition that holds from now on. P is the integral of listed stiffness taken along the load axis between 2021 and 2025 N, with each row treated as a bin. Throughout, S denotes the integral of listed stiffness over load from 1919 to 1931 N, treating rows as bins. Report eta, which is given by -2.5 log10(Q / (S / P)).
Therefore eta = -6.6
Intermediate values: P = 1289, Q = 1079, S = 3223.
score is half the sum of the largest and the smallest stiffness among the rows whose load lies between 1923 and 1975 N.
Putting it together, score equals 270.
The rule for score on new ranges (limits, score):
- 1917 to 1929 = 269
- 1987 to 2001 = 302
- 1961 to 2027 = 296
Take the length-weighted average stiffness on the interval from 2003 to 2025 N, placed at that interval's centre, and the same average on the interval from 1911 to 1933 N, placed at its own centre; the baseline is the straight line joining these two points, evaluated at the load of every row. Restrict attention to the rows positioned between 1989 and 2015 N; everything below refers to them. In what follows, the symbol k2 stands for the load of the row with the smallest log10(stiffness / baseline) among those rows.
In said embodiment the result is 2004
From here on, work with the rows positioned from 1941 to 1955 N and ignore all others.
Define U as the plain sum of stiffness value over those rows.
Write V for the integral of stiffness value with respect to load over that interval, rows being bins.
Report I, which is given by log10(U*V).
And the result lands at 6.84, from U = 1855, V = 3710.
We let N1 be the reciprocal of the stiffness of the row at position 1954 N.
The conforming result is 0.0036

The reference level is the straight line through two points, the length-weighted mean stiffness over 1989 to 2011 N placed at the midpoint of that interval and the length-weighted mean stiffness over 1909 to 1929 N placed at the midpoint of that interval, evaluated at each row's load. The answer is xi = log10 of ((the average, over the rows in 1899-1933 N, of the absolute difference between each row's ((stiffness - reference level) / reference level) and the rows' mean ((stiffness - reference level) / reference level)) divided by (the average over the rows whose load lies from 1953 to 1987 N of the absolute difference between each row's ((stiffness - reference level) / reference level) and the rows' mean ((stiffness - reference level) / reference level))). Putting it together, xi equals 0.30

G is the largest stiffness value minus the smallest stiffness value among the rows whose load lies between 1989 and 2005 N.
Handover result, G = 50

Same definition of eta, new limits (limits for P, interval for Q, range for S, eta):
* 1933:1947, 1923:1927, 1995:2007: -7.6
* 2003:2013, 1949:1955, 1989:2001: -7.9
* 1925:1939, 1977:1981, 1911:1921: -8.1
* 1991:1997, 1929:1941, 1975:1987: -8.0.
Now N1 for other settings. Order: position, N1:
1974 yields 0.0035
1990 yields 0.0033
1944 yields 0.0040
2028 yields 0.0033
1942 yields 0.0038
